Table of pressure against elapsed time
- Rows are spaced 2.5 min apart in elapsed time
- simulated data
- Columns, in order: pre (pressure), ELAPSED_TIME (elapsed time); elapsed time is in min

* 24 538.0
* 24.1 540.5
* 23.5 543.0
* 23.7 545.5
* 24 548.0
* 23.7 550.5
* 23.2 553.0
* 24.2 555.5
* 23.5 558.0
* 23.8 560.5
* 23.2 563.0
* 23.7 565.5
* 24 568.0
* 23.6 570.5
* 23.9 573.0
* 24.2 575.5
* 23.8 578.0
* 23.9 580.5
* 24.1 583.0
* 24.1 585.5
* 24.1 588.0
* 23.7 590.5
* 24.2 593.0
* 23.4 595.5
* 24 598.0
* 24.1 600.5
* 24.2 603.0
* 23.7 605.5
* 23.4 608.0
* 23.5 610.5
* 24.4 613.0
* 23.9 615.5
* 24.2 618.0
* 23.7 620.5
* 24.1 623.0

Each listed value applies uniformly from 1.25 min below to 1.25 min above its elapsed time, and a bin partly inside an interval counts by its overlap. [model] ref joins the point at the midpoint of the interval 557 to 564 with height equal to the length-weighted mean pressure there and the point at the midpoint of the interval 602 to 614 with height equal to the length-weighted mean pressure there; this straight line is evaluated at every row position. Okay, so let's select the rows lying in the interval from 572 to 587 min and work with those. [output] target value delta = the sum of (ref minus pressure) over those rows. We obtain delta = -2.20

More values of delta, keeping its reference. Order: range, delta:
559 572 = -0.58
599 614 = -0.42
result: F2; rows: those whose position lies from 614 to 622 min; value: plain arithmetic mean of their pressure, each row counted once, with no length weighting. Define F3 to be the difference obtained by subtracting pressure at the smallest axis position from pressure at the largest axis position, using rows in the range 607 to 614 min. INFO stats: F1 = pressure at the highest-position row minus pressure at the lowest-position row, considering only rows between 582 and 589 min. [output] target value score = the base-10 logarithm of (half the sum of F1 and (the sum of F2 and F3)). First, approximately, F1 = 0.00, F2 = 23.9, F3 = 1.0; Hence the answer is 1.10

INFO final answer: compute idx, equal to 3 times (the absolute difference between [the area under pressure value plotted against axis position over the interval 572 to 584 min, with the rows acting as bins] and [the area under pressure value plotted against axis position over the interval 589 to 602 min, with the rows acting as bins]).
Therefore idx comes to 68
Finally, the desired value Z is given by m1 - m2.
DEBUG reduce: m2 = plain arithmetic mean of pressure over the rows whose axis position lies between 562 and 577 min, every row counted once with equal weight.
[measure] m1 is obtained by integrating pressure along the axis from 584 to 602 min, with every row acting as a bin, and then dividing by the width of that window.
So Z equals 0.18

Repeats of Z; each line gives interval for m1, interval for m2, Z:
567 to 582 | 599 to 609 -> 0.05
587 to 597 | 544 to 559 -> 0.13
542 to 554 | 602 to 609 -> -0.14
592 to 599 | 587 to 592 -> -0.05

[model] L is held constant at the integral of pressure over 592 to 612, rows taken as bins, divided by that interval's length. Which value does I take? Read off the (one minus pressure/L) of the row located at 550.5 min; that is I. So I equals 0.005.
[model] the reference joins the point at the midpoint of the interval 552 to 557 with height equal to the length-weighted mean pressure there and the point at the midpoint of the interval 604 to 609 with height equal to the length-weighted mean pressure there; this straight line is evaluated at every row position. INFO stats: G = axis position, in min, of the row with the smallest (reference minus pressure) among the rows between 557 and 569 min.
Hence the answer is 568.0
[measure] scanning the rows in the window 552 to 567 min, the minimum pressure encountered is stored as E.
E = 23.2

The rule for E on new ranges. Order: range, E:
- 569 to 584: 23.6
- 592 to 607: 23.4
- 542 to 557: 23.2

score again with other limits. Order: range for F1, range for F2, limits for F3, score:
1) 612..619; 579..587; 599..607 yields 1.07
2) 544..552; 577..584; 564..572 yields 1.08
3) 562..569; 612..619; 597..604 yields 1.10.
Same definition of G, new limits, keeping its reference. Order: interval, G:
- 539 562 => 555.5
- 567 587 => 575.5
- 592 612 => 603.0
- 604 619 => 613.0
